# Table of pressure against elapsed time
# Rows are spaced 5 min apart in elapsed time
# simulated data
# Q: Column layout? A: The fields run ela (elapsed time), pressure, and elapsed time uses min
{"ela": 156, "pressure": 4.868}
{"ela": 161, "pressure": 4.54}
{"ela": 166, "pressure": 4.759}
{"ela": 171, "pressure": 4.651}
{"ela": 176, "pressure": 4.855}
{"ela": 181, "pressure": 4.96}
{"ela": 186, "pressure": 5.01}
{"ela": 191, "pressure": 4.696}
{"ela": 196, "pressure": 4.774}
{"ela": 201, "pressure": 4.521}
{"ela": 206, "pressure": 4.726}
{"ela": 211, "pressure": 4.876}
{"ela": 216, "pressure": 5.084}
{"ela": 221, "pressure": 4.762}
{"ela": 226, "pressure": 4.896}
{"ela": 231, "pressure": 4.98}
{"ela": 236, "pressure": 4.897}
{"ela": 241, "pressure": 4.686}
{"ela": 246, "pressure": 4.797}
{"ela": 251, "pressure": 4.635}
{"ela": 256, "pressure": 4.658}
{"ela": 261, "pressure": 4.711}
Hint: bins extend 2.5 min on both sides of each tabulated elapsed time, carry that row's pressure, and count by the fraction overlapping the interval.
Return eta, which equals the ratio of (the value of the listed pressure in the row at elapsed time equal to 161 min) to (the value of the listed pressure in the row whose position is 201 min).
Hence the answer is 1.00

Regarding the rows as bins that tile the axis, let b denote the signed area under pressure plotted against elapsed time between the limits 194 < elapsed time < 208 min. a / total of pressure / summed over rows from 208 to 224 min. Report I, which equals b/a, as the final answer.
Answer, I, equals 4.4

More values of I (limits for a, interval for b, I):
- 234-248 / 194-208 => 4.5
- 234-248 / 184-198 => 4.7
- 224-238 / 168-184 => 5.2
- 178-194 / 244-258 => 4.5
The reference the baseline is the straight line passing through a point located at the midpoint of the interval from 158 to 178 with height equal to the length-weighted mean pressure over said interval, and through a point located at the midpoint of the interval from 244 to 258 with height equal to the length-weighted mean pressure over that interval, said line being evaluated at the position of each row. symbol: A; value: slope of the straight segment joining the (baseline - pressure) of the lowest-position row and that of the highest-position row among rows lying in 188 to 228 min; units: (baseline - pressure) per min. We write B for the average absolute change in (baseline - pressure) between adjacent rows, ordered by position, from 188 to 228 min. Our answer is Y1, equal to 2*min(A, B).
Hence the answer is -0.012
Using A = -0.006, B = 0.19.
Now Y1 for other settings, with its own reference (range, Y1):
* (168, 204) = 0.008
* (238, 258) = 0.004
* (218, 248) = -0.003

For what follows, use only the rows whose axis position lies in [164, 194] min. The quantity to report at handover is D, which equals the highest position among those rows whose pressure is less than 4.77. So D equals 191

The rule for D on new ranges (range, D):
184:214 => 206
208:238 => 221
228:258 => 256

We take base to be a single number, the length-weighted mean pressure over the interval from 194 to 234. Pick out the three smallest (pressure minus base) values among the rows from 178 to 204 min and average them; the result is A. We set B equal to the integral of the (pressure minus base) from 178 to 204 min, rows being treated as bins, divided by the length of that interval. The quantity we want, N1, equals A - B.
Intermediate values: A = -0.17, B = -0.04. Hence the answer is -0.13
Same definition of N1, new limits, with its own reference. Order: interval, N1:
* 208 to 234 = -0.07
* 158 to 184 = -0.11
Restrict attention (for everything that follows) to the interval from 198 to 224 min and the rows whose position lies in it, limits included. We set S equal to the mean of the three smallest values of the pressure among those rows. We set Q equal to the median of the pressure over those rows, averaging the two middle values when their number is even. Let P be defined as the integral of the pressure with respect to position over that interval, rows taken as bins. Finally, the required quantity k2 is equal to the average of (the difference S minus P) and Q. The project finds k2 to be -57.6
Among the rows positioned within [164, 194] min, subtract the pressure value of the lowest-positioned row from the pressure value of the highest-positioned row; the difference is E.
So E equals -0.06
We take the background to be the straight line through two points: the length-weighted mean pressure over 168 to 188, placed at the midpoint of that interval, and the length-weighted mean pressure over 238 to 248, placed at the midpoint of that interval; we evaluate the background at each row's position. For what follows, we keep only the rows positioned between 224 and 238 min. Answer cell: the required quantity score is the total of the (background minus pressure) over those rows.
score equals -0.5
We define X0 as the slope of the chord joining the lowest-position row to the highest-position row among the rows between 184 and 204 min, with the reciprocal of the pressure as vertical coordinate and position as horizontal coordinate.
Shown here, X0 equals 0.0014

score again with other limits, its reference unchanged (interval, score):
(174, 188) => -0.3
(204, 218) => -0.3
